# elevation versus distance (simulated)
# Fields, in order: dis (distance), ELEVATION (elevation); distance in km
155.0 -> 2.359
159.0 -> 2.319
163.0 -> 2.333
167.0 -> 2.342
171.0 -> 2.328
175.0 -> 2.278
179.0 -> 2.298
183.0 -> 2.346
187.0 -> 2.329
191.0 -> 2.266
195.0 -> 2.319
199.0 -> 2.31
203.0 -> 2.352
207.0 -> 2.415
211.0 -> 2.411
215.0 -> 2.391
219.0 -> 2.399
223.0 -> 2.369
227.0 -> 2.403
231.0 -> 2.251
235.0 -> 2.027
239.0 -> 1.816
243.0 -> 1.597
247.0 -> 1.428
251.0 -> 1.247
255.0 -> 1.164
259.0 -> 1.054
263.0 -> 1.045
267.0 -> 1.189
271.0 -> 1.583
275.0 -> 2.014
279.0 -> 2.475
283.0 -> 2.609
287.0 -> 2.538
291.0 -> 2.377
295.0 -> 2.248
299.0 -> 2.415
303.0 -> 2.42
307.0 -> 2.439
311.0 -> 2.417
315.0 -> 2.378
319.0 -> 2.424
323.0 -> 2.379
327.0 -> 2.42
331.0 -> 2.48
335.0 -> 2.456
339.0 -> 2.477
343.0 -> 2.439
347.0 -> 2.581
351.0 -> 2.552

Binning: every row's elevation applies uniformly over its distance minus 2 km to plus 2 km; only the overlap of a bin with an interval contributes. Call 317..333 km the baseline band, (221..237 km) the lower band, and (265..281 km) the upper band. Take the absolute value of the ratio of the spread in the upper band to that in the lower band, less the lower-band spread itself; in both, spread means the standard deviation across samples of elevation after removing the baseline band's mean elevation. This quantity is 3.1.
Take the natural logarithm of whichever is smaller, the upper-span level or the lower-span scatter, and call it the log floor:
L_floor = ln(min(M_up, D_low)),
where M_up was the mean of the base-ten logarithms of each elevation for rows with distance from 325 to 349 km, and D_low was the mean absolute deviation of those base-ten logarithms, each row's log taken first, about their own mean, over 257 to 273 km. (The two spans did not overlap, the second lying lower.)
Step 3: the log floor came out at -2.8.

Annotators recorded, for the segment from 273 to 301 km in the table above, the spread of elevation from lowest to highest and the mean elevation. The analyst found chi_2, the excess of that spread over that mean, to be -1.8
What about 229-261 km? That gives -0.4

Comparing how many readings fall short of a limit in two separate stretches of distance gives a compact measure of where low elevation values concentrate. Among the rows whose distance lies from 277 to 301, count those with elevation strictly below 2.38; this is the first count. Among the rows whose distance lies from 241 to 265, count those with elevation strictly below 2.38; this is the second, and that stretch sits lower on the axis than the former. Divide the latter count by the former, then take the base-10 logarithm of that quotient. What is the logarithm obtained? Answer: 0.5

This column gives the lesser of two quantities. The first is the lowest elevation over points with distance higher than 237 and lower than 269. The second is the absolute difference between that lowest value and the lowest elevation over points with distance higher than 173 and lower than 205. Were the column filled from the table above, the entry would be 1.0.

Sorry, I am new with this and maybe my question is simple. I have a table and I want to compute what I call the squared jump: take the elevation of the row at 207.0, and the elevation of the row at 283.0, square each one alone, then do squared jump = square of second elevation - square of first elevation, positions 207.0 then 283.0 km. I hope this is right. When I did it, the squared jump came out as 0.97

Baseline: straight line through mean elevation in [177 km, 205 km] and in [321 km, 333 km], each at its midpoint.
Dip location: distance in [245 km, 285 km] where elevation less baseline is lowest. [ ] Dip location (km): 263.0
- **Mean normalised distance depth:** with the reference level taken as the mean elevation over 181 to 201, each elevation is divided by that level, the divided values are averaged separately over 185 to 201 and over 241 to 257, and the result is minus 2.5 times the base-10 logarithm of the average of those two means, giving 0.3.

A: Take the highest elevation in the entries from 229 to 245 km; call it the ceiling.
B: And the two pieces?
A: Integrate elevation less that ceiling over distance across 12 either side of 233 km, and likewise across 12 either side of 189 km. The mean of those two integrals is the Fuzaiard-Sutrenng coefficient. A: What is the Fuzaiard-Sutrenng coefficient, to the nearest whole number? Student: -1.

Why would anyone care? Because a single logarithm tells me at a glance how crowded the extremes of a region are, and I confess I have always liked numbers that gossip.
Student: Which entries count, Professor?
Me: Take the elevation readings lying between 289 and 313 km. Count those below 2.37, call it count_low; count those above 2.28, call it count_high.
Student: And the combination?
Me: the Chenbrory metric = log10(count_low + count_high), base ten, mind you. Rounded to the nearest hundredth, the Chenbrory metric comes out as 0.78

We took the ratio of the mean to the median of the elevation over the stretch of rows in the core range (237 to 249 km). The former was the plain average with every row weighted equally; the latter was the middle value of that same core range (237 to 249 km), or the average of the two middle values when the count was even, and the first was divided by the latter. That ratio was 1.01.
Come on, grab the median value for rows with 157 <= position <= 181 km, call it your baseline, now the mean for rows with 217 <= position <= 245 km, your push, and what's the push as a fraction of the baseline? 0.91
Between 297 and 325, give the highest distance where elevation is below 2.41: 323.0 km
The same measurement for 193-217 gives 215.0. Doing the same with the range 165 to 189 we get 187.0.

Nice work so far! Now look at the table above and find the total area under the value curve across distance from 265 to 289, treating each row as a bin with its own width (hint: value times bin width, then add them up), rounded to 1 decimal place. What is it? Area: 49.6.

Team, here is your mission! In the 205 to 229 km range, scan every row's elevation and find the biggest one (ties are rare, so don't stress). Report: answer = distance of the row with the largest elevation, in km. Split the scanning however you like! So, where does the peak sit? 207.0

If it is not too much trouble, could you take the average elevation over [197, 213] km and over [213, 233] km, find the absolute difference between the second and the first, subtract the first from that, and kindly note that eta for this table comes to -2.36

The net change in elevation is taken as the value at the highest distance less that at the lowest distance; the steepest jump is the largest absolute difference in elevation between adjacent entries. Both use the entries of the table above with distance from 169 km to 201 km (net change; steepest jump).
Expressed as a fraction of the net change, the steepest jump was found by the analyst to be -3.5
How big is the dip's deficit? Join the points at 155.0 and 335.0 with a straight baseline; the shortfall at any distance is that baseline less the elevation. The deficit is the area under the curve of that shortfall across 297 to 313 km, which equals 0.3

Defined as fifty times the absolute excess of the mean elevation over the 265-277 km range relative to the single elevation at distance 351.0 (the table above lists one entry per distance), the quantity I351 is 48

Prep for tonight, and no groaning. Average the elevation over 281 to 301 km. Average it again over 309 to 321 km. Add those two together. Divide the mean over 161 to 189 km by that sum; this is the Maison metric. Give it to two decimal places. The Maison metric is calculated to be 0.48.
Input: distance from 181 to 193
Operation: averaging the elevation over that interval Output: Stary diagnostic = 2.31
